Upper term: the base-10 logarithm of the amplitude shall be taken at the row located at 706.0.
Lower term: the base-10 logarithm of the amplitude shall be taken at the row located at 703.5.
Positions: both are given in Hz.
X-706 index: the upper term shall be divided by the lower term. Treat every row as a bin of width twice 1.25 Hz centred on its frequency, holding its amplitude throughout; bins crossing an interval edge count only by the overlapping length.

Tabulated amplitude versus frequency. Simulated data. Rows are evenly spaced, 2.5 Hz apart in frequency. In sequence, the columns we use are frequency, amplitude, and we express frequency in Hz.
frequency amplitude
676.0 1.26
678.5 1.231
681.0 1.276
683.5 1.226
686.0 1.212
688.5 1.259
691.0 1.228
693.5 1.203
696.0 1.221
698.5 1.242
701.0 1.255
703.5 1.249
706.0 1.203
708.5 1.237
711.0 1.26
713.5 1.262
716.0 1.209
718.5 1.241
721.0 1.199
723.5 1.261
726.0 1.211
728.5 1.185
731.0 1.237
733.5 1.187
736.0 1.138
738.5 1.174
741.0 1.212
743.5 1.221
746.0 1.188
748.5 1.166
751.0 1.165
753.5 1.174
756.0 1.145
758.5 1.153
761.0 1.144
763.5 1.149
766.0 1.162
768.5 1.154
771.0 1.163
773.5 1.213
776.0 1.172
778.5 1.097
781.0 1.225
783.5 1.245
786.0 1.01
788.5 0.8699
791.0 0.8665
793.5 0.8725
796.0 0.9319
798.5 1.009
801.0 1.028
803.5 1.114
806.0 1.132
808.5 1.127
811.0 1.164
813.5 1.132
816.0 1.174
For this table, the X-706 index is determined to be 0.83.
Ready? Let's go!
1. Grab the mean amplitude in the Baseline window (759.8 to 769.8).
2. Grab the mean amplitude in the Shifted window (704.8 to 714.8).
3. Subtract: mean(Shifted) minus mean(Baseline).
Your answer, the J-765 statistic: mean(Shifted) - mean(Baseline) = 0.088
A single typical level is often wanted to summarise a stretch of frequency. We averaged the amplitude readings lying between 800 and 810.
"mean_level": 1.10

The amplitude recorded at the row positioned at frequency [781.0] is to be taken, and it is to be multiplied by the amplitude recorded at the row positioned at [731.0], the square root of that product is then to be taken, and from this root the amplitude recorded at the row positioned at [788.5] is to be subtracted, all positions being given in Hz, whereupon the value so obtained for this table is 0.36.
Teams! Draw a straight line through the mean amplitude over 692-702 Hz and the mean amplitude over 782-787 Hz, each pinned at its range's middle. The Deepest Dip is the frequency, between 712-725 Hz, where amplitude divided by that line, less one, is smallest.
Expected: 721.0 Hz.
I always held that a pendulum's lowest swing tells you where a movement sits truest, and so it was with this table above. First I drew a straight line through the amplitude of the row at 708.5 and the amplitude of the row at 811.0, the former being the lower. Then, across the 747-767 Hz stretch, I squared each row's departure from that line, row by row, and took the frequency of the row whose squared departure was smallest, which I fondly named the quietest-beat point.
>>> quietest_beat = 753.5 Hz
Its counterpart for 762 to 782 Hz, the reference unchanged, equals 776.0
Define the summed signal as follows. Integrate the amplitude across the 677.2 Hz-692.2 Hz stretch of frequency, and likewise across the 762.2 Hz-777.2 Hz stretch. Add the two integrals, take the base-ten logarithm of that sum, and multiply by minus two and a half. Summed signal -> -3.89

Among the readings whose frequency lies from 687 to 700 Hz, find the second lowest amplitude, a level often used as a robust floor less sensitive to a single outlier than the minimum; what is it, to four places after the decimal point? 1.2210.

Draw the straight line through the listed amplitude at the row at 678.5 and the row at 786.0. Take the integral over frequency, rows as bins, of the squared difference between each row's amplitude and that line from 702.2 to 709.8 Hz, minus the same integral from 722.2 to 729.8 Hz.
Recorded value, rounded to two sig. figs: -0.035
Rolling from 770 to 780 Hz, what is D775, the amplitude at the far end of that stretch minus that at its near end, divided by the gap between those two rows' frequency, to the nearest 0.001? -0.009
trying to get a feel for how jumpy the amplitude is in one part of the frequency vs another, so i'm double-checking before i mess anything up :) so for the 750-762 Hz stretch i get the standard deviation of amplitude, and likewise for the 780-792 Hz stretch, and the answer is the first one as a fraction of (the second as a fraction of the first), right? 0.001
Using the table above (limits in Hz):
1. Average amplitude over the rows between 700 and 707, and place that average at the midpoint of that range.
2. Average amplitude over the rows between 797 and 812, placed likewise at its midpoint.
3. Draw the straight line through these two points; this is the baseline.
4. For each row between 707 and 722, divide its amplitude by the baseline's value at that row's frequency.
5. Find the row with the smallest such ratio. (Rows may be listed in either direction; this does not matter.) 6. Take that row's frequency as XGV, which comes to 721.0 Hz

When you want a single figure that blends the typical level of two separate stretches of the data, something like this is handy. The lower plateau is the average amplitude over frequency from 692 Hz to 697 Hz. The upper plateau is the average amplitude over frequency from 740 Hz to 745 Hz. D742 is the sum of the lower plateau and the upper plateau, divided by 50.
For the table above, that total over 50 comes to 0.049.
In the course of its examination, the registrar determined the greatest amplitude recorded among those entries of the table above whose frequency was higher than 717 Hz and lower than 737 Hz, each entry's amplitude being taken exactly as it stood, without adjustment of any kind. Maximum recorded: 1.261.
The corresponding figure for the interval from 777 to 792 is 1.245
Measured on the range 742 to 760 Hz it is 1.221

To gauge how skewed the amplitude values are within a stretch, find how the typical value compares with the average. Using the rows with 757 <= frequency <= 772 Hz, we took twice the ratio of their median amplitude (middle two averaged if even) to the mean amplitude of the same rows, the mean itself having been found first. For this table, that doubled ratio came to 1.999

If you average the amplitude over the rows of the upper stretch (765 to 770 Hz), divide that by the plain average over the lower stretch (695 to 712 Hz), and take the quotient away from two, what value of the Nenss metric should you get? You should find 1.06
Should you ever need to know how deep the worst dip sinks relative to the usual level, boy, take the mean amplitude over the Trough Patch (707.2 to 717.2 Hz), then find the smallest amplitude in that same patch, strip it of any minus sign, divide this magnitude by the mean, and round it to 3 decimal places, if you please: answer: 0.973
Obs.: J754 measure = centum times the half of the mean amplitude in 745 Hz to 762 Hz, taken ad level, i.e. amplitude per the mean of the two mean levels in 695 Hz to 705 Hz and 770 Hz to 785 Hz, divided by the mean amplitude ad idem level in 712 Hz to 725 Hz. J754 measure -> 47.07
